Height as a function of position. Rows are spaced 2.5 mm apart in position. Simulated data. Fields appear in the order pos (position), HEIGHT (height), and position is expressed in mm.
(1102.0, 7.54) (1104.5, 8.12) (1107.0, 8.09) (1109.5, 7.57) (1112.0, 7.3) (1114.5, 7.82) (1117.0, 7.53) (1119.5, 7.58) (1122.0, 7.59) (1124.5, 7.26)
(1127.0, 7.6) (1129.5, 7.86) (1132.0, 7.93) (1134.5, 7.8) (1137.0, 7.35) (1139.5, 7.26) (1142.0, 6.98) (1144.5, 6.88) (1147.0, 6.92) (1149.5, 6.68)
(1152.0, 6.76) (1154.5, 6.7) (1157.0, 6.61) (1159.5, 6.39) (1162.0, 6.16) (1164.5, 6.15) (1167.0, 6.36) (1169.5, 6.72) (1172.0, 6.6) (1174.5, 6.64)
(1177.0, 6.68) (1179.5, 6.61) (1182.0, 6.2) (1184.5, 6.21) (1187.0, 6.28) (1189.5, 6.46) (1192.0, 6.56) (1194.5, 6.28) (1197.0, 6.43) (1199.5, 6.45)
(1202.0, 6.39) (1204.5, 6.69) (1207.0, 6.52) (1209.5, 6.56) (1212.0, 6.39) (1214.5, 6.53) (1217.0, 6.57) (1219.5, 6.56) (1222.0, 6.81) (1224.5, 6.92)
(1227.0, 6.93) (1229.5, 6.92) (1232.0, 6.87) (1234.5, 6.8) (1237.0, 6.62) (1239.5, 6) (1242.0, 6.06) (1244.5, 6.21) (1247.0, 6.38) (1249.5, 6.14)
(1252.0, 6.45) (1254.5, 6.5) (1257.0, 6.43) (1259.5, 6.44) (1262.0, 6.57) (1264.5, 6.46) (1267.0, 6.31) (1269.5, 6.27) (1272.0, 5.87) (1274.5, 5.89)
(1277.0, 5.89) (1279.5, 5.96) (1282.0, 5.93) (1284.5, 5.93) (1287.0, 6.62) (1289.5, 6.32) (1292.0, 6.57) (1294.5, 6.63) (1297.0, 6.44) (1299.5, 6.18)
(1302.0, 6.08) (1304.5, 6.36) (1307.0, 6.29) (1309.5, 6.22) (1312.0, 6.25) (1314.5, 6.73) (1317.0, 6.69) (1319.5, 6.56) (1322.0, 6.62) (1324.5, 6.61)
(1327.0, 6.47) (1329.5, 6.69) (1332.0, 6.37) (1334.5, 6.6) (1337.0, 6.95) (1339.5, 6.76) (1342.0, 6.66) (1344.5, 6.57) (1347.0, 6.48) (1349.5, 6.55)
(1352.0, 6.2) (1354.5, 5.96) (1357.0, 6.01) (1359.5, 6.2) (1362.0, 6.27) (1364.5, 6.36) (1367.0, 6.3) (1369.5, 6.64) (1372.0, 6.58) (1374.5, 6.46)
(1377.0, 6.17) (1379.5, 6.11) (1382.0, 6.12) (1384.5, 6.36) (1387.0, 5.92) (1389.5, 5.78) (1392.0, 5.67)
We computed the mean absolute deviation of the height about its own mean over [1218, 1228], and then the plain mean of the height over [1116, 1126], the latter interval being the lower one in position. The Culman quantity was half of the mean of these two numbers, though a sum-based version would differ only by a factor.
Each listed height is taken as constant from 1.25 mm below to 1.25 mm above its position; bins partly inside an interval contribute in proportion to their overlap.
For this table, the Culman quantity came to 1.90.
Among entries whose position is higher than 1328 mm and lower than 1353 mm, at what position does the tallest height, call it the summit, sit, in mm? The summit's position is 1337.0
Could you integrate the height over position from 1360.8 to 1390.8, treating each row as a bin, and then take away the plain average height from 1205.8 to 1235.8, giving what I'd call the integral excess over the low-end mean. 181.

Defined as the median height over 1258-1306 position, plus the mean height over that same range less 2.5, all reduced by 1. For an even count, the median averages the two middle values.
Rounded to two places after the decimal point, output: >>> 9.06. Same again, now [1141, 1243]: 9.63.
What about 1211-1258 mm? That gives 9.56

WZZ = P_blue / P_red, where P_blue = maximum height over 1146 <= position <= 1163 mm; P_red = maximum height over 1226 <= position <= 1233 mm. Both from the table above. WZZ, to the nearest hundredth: 1.00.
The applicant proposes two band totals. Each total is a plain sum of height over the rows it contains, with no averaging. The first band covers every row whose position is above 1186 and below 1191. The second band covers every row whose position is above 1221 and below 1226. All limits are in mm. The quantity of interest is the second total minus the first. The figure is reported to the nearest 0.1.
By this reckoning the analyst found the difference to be 1.0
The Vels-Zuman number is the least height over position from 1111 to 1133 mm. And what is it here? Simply 7.26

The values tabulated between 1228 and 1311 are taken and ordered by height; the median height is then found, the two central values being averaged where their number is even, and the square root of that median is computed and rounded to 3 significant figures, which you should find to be 2.51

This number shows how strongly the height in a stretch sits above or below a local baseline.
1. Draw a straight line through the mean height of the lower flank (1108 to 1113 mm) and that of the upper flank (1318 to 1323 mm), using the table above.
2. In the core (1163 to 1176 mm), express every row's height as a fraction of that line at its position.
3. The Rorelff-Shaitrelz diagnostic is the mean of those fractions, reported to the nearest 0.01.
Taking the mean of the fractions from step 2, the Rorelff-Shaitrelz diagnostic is 0.90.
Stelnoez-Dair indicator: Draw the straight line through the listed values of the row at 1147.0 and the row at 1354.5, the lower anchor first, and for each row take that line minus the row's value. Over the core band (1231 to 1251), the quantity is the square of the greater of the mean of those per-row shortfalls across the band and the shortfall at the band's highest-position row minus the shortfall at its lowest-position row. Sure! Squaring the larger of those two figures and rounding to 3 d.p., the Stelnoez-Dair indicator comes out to 0.421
